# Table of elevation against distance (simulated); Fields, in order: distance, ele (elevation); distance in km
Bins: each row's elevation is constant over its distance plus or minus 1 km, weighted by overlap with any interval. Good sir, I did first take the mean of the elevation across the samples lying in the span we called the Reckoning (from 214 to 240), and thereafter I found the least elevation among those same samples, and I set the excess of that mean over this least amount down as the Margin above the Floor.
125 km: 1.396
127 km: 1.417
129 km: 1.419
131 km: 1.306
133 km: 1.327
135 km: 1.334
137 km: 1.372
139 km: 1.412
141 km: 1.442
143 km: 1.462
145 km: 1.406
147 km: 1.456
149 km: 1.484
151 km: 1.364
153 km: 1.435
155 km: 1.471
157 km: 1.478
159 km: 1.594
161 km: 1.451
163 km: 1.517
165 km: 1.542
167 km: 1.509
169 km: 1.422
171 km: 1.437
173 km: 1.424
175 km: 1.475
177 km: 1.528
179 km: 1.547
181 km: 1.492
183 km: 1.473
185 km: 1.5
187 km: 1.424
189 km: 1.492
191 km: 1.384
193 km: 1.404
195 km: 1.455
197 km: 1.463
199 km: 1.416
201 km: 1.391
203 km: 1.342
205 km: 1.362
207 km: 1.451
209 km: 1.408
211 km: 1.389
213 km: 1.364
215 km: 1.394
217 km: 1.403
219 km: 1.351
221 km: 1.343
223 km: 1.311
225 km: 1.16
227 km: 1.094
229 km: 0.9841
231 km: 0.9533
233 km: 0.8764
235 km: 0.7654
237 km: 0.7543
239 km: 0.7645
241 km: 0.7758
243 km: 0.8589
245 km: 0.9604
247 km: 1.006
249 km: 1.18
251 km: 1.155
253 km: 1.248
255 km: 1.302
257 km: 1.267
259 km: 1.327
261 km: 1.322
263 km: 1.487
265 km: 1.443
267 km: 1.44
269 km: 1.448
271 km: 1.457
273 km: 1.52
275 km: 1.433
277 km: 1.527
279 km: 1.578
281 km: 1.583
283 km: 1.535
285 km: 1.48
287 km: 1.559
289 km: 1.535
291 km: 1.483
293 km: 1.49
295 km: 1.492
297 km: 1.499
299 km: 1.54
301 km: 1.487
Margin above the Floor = 0.33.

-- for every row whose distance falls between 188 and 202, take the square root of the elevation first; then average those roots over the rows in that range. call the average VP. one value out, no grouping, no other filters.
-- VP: 1.20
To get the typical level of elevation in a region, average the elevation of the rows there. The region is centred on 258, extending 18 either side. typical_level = 1.26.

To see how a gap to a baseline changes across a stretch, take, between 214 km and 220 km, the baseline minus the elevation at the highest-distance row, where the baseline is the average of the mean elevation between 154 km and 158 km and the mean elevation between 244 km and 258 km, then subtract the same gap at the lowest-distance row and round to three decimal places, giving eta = 0.043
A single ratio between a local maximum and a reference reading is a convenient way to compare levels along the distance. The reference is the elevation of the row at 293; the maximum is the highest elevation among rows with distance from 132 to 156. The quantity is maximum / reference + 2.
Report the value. 3.00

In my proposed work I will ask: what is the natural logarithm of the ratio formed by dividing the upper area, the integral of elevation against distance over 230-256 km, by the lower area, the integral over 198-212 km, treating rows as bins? 0.26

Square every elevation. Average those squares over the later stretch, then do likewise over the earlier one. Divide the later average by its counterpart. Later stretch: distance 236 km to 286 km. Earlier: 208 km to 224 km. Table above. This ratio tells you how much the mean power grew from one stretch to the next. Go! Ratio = 0.9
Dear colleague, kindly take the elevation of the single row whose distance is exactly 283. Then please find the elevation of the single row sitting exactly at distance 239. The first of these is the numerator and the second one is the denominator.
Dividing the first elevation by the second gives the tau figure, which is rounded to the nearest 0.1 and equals 2.0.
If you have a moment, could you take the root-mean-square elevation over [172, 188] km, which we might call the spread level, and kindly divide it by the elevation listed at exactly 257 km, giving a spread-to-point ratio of 1.17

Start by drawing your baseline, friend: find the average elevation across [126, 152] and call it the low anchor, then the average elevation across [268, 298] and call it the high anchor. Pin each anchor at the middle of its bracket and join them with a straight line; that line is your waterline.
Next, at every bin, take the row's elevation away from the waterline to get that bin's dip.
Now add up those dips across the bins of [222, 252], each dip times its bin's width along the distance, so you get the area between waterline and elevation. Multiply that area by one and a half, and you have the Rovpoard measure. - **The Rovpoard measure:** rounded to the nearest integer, 23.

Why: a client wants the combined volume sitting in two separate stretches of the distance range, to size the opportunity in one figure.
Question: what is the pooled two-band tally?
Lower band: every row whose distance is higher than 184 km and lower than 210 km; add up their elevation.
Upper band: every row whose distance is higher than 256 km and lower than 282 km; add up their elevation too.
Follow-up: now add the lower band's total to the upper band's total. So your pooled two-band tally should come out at 37.3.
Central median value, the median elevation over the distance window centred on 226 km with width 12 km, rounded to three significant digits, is 1.13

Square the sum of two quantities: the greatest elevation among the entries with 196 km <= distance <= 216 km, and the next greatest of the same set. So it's 8.5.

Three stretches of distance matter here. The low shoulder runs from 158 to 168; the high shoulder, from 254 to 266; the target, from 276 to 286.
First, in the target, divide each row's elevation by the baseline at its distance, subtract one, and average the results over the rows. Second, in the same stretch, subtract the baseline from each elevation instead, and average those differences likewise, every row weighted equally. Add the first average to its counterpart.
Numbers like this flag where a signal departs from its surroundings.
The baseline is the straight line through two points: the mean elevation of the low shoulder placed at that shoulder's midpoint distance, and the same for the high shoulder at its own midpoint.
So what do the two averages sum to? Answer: 0.38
